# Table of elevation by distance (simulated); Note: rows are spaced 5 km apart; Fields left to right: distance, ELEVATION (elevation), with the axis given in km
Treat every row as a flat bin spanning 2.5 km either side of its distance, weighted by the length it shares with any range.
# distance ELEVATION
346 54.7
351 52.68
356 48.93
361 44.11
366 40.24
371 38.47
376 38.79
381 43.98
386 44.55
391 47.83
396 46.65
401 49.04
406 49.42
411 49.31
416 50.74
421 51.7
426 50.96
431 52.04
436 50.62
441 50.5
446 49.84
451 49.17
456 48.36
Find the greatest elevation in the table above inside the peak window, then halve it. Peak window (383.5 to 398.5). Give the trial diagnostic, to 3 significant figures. 23.9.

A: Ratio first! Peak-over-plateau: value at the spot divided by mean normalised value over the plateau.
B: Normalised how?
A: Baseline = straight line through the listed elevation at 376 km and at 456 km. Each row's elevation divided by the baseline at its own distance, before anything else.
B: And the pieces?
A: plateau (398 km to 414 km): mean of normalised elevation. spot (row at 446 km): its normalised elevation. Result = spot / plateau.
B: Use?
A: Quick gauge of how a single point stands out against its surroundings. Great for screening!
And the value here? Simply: 0.91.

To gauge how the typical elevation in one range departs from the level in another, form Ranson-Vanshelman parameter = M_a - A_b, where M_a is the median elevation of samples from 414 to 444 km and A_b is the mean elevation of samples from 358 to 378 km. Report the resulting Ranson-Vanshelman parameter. 10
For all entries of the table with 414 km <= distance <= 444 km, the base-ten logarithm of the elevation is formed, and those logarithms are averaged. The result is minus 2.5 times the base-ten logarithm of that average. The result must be -0.581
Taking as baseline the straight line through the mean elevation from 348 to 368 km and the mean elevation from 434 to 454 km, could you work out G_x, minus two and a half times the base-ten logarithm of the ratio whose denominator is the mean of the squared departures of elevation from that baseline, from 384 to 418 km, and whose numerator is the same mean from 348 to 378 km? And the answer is -3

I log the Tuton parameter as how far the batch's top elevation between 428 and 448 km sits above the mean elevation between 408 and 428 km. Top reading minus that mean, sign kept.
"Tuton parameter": 1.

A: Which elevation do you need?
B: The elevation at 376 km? 38.79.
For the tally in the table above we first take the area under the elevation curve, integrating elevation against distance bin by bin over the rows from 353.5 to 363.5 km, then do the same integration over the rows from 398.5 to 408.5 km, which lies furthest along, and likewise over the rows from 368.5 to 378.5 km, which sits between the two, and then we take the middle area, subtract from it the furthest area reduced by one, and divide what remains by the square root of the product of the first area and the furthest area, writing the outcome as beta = -0.22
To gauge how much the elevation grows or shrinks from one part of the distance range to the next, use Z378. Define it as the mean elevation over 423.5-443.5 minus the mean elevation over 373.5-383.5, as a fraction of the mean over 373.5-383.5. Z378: 0.23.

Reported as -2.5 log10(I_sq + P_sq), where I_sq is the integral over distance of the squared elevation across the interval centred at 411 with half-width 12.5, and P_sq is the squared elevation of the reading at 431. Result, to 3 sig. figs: -12.0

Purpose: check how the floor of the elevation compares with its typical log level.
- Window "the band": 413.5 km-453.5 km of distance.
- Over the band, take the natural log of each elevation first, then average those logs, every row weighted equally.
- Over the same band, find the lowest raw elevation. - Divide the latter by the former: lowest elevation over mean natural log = 12.5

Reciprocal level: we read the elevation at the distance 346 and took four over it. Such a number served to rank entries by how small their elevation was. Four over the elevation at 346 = 0.0731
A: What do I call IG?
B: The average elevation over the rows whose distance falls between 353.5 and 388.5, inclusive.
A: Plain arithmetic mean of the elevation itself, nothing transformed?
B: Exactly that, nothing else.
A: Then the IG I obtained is 42.7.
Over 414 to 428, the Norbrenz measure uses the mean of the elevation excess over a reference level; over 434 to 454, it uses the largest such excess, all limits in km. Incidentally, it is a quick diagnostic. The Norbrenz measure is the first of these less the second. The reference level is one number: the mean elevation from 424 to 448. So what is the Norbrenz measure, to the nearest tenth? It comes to 0.5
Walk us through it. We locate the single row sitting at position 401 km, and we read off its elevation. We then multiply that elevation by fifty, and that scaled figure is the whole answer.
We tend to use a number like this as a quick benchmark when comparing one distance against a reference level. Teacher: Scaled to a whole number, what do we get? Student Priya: 2452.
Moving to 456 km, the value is 2418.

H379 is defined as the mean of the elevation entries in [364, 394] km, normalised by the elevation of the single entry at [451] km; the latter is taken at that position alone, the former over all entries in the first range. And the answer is 0.86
